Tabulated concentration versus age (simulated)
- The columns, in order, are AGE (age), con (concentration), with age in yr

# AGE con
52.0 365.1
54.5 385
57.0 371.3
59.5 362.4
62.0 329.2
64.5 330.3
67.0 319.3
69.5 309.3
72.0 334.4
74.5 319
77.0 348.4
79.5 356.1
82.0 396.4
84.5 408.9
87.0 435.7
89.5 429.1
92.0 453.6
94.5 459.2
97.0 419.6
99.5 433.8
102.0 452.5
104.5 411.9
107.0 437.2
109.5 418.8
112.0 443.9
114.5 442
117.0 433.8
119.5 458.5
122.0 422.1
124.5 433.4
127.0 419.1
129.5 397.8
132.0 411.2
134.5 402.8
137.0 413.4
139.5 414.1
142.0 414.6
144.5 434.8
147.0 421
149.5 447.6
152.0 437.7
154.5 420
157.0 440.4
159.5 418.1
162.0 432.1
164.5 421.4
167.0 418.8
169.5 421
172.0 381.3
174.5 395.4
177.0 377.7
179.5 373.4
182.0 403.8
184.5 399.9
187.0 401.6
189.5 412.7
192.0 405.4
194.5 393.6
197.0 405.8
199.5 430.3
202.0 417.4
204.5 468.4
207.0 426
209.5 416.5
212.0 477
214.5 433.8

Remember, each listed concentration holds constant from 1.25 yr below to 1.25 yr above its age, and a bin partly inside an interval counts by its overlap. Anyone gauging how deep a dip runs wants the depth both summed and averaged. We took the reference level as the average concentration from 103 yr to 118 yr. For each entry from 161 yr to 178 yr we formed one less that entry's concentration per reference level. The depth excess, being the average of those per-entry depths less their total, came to -0.34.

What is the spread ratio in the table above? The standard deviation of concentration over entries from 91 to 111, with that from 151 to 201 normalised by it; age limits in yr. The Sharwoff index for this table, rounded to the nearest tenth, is 1.1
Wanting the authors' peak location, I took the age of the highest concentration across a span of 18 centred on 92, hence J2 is 94.5 yr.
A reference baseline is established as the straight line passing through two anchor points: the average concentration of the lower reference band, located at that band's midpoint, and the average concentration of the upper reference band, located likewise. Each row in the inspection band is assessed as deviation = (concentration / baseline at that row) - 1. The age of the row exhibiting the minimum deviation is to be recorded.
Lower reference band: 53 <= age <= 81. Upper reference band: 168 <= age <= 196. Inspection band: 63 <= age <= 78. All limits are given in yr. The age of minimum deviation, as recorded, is 69.5 yr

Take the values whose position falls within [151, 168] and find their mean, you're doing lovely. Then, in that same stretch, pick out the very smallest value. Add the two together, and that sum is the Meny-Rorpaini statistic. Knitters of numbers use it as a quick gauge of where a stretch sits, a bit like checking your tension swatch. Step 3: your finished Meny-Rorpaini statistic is 845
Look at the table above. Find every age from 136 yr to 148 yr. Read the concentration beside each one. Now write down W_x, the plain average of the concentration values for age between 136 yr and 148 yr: 420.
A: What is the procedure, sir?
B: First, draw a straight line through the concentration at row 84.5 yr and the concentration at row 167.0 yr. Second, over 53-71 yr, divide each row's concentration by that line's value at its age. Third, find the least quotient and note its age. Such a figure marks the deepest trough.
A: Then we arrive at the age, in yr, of 69.5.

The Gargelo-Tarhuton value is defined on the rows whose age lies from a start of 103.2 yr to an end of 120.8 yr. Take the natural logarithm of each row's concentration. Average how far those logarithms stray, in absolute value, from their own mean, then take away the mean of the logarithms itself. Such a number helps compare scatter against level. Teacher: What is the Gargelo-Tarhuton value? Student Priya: -6.05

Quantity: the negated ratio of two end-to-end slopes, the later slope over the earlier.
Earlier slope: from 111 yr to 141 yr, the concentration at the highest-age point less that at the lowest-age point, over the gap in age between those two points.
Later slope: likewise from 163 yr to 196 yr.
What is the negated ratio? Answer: -0.9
